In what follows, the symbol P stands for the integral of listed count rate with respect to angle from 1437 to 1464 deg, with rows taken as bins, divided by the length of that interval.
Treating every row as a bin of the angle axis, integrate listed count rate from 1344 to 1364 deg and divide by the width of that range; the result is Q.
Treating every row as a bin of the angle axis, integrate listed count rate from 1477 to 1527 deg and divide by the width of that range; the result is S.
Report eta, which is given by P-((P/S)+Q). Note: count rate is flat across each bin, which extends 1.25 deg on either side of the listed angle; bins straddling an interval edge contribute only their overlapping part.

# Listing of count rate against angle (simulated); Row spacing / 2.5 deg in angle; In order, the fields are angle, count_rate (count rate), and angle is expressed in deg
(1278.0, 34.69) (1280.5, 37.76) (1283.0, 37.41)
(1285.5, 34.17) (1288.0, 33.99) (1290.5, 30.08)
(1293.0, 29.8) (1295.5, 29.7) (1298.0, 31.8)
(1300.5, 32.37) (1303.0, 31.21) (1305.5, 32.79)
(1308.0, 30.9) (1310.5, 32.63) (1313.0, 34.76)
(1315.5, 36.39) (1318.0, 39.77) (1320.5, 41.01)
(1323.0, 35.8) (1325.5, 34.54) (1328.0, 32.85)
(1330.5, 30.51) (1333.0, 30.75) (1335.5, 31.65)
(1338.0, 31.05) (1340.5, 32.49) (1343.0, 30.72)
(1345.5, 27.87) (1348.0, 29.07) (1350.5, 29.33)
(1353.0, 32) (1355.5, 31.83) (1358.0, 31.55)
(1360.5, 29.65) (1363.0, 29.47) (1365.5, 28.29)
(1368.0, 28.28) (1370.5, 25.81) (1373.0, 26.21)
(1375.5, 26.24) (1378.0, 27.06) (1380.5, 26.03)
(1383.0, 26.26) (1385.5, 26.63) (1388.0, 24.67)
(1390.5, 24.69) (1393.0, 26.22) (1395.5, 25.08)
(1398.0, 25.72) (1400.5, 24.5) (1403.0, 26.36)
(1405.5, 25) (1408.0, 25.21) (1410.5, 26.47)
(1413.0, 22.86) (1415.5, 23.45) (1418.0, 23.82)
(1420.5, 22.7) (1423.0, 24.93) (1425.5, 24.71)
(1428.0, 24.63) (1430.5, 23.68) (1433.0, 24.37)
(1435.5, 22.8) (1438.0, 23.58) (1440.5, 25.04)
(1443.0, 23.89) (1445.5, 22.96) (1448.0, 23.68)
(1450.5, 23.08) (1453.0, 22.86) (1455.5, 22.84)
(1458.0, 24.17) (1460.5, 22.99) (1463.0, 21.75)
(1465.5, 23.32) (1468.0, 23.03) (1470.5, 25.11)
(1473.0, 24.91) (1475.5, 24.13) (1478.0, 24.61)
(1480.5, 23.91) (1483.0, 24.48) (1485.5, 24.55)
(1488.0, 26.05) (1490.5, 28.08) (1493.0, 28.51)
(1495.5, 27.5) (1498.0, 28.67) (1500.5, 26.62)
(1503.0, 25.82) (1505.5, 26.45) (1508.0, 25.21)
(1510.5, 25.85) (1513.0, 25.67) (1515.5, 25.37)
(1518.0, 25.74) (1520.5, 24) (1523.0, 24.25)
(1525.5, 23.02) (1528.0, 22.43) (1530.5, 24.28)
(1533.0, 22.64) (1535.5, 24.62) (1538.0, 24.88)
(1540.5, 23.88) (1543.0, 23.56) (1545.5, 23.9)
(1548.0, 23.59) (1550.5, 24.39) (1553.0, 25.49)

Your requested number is -7.7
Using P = 23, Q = 30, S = 25.7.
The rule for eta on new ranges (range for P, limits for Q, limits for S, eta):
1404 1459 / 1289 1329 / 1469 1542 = -10.5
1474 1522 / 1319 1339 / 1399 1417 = -8.8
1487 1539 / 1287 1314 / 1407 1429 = -7.3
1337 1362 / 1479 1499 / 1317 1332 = 3.3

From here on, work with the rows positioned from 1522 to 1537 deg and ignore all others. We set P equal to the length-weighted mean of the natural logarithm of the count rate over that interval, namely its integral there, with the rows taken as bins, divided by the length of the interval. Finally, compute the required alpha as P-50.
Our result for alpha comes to -46.8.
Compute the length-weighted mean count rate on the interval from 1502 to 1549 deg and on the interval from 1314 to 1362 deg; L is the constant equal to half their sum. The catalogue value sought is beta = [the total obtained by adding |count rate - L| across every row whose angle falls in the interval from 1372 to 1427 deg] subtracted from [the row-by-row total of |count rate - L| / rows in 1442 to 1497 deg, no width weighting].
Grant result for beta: 18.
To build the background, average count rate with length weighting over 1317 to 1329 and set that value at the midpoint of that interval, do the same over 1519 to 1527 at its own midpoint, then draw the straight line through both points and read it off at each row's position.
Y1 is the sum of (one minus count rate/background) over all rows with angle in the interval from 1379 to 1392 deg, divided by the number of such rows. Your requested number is 0.22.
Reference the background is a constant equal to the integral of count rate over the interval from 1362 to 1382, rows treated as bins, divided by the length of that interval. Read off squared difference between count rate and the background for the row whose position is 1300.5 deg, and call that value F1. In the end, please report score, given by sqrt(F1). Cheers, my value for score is 5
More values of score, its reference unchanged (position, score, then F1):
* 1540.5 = 3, 11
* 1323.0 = 9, 75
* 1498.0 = 2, 2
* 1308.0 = 4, 14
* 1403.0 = 1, 1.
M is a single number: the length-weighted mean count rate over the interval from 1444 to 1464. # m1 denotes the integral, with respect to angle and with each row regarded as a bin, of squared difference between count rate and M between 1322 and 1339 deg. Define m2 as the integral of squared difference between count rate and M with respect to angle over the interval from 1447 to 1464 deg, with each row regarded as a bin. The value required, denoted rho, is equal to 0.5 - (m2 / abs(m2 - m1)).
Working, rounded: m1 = 1546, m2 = 8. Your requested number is 0.49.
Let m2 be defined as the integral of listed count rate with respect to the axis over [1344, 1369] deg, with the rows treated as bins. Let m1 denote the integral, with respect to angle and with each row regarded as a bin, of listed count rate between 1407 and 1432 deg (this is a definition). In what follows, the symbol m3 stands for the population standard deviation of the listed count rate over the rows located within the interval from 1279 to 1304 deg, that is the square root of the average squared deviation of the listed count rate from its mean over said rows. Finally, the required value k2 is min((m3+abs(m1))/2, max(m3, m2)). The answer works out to 304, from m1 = 606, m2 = 744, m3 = 2.8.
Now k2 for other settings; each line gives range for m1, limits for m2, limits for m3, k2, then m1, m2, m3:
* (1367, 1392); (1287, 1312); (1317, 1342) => 329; 654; 788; 3.6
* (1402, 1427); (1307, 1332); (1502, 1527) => 307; 613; 873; 1.0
